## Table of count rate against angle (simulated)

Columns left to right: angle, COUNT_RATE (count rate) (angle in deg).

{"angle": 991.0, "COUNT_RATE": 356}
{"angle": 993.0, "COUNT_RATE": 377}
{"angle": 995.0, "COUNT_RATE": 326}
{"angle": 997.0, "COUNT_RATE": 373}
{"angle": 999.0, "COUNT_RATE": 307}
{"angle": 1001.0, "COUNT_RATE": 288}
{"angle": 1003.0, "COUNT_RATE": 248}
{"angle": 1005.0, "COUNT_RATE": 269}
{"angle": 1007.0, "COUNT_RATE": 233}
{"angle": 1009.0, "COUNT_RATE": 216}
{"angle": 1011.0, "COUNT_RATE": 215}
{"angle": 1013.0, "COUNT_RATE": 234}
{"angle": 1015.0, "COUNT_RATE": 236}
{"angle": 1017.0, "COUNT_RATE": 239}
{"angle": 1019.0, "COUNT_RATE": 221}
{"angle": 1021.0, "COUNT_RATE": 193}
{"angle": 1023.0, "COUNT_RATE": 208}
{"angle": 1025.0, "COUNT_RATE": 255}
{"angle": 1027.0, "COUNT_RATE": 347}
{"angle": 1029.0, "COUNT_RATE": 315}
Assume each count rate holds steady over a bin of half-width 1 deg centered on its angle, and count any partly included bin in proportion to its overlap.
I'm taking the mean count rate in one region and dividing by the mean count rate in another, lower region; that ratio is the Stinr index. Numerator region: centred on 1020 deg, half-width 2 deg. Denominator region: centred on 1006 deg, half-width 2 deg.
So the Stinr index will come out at 0.82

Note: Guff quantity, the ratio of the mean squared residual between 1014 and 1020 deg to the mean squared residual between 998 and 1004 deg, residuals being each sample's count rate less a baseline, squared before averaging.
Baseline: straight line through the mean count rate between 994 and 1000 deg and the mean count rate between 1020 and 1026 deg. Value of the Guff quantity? 0.13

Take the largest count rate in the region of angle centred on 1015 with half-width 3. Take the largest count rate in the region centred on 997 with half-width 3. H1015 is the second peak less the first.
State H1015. 134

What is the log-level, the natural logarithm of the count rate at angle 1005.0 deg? 5.59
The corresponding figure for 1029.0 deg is 5.75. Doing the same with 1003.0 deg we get 5.51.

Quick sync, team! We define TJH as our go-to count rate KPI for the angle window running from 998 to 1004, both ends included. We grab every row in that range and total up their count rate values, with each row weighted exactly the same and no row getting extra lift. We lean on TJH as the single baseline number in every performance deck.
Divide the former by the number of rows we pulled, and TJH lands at 281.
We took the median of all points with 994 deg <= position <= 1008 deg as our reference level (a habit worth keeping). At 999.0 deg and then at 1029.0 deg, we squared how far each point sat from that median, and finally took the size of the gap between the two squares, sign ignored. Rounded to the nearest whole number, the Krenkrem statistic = 368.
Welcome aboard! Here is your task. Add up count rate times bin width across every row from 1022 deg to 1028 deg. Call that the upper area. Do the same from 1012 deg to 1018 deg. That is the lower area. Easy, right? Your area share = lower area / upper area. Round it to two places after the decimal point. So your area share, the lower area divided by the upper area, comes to 0.88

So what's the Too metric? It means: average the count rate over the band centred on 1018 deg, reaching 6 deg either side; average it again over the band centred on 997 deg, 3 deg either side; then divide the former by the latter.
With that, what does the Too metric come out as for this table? 0.66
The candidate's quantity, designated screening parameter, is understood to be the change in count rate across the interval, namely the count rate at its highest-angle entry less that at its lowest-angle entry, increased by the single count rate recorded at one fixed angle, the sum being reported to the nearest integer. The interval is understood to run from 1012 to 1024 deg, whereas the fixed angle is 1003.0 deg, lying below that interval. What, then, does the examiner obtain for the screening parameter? 222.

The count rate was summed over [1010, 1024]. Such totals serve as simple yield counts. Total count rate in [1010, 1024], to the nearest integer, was 1546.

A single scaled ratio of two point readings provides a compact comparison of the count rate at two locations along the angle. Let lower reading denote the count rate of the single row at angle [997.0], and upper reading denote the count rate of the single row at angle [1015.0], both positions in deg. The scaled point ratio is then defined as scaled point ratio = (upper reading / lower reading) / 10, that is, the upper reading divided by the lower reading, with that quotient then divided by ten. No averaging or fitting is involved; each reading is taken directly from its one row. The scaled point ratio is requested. 0.063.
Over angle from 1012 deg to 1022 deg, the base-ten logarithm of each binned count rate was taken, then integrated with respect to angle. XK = 24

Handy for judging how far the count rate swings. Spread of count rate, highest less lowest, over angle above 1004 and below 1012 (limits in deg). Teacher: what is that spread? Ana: 54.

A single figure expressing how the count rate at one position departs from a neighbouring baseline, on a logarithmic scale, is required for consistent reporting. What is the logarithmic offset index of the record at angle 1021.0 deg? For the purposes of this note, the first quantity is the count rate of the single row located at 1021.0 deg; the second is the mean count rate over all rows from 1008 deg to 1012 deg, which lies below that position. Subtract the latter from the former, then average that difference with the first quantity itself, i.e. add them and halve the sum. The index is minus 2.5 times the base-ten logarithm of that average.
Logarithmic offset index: -4.8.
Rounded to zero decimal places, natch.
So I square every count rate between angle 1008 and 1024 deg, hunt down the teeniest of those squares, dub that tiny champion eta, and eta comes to 37249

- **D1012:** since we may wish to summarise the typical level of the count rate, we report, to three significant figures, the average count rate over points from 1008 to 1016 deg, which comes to 225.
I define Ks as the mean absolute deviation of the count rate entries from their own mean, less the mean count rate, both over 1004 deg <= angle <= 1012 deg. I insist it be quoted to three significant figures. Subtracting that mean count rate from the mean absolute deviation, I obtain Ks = -215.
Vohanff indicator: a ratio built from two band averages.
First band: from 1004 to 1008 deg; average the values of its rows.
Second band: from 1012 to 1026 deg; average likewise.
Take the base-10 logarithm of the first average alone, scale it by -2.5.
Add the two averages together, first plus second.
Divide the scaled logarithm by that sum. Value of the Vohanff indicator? -0.0126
